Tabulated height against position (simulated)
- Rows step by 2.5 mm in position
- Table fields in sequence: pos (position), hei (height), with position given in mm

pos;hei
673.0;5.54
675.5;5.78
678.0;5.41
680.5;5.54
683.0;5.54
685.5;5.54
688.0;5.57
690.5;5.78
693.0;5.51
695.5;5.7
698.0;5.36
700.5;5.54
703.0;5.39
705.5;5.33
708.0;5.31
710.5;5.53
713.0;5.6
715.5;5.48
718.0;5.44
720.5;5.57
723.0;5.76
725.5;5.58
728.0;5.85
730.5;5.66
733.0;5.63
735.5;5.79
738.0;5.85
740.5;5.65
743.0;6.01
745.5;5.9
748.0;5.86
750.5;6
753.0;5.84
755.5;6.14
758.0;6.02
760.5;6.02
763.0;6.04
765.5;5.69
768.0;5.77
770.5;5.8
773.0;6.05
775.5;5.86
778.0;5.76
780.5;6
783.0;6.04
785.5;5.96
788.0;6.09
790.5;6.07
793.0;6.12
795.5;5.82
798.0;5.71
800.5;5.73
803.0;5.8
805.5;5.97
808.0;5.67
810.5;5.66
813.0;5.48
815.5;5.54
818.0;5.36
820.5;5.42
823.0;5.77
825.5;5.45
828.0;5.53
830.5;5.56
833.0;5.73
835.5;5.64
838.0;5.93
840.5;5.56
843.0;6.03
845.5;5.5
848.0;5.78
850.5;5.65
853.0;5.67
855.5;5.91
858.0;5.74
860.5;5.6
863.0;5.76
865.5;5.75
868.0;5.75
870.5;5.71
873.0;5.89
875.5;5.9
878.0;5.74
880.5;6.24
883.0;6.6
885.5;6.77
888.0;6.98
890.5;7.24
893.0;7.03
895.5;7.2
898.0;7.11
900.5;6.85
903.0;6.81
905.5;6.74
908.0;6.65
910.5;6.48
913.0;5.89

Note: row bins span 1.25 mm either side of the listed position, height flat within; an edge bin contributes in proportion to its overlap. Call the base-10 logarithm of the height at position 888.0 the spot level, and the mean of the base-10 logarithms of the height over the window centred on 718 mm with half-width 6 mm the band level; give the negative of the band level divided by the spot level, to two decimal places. -0.88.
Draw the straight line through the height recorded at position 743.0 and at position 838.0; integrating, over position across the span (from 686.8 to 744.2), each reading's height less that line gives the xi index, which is -25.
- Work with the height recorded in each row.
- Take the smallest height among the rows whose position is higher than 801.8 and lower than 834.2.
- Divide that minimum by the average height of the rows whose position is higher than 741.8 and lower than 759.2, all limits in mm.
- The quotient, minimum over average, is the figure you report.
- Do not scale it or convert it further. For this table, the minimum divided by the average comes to 0.90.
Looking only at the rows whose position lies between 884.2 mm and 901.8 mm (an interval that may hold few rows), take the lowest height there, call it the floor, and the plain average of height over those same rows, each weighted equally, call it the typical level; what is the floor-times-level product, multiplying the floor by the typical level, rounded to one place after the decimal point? 47.6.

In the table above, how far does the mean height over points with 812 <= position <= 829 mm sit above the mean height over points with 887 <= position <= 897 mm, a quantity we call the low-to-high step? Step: -1.61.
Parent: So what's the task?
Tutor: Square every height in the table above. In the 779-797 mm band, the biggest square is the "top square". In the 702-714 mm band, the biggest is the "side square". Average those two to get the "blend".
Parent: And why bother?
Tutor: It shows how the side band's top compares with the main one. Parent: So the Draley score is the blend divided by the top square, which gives 0.92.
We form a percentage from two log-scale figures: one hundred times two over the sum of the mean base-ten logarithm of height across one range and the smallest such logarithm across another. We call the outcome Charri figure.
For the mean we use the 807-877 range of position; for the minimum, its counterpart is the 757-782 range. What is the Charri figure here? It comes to 133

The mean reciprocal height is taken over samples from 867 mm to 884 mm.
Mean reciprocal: 0.168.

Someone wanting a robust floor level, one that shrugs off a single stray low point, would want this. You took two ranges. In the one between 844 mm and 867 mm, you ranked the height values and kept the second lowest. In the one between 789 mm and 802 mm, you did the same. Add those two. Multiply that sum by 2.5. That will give 28.3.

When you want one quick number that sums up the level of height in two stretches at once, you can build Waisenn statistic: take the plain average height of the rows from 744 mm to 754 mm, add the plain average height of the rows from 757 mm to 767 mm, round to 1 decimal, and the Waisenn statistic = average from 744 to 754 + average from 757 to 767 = 11.8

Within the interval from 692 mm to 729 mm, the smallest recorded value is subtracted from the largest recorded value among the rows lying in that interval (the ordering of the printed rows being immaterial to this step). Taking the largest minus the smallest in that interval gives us 0.54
